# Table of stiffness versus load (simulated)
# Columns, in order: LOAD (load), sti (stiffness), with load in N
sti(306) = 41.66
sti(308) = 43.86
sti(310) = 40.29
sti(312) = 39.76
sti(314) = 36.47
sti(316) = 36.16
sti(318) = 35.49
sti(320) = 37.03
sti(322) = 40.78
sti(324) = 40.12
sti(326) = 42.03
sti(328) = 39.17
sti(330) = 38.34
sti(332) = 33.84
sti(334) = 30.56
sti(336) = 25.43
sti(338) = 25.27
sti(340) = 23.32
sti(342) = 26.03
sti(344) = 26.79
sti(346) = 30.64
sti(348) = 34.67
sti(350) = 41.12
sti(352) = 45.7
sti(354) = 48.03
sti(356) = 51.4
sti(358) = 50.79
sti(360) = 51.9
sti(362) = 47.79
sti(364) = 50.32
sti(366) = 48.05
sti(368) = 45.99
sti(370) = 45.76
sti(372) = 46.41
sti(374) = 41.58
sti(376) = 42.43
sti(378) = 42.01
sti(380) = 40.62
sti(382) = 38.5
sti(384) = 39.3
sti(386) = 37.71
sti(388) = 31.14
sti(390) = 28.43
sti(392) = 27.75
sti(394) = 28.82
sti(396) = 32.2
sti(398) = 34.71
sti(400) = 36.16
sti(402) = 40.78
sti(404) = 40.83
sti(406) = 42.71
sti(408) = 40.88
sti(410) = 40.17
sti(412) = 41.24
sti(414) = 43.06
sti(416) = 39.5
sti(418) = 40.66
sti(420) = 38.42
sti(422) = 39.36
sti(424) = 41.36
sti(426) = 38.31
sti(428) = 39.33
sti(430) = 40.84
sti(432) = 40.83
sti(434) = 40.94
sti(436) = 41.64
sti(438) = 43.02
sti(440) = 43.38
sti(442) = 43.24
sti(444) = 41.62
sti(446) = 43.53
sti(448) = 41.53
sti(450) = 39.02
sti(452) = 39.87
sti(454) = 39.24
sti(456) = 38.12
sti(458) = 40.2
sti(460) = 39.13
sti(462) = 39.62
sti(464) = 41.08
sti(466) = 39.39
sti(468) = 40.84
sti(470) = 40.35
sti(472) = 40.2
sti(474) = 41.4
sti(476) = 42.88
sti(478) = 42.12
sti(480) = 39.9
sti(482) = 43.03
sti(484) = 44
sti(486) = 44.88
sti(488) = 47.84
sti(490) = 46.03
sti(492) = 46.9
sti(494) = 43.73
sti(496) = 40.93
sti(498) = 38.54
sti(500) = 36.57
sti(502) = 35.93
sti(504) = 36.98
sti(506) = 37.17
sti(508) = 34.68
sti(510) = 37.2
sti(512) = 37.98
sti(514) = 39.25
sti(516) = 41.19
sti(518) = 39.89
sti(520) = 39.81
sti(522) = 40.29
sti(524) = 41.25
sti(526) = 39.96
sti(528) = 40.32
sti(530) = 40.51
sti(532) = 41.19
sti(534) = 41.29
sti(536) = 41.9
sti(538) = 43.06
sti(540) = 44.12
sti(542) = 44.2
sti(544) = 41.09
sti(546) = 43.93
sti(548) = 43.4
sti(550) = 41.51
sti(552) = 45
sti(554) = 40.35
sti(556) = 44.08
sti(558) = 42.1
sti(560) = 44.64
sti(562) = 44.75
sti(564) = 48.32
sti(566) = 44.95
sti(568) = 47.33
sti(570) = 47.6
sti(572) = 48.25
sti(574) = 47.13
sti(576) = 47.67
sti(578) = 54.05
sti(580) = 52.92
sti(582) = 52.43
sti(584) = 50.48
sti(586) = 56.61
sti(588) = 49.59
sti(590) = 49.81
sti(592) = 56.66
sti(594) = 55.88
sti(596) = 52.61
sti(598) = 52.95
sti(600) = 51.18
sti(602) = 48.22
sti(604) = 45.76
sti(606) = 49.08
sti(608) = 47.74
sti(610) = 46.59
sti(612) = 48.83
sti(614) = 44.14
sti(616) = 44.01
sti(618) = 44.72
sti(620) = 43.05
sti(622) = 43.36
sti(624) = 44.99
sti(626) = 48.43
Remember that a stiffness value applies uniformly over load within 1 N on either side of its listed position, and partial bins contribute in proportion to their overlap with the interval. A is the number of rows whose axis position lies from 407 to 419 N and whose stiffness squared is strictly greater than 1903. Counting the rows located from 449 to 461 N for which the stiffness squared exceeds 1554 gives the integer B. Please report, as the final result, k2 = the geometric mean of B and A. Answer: 0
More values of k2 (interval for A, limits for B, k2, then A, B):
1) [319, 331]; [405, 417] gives 0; 0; 6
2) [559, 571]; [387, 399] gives 0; 6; 0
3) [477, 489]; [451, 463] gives 3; 3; 3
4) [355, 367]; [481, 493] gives 6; 6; 6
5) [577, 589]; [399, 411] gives 5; 6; 5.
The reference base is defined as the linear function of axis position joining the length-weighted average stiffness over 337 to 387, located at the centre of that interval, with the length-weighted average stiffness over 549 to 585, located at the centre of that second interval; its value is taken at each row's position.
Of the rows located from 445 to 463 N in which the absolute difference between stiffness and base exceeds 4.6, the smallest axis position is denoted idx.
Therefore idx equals 456 N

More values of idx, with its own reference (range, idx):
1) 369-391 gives 370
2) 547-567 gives 550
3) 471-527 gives 498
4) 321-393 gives 332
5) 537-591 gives 544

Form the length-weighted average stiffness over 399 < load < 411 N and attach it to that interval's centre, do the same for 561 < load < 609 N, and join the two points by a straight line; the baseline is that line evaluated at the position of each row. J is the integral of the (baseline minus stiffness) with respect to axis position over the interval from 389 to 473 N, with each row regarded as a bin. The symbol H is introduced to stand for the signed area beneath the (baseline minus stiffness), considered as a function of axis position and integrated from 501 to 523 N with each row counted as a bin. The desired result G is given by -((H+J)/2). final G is -185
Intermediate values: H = 173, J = 196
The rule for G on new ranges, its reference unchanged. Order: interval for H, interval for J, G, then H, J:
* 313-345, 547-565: -83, 82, 85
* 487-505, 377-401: -89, 67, 110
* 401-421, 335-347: -61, -5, 126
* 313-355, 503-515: -79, 54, 105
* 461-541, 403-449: -191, 371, 12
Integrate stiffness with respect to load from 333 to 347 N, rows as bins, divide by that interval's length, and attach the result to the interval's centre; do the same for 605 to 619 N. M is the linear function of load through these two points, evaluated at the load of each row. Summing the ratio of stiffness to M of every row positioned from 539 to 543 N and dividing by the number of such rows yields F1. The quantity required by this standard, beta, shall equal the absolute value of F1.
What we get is 1.07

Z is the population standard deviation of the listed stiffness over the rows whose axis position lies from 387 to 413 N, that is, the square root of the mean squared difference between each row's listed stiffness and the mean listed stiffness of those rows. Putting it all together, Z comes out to 5.4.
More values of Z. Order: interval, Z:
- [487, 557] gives 3.1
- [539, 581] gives 3.4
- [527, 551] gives 1.4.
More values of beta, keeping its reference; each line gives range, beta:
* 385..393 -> 1.03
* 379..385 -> 1.32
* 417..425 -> 1.22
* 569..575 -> 1.09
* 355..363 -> 1.79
